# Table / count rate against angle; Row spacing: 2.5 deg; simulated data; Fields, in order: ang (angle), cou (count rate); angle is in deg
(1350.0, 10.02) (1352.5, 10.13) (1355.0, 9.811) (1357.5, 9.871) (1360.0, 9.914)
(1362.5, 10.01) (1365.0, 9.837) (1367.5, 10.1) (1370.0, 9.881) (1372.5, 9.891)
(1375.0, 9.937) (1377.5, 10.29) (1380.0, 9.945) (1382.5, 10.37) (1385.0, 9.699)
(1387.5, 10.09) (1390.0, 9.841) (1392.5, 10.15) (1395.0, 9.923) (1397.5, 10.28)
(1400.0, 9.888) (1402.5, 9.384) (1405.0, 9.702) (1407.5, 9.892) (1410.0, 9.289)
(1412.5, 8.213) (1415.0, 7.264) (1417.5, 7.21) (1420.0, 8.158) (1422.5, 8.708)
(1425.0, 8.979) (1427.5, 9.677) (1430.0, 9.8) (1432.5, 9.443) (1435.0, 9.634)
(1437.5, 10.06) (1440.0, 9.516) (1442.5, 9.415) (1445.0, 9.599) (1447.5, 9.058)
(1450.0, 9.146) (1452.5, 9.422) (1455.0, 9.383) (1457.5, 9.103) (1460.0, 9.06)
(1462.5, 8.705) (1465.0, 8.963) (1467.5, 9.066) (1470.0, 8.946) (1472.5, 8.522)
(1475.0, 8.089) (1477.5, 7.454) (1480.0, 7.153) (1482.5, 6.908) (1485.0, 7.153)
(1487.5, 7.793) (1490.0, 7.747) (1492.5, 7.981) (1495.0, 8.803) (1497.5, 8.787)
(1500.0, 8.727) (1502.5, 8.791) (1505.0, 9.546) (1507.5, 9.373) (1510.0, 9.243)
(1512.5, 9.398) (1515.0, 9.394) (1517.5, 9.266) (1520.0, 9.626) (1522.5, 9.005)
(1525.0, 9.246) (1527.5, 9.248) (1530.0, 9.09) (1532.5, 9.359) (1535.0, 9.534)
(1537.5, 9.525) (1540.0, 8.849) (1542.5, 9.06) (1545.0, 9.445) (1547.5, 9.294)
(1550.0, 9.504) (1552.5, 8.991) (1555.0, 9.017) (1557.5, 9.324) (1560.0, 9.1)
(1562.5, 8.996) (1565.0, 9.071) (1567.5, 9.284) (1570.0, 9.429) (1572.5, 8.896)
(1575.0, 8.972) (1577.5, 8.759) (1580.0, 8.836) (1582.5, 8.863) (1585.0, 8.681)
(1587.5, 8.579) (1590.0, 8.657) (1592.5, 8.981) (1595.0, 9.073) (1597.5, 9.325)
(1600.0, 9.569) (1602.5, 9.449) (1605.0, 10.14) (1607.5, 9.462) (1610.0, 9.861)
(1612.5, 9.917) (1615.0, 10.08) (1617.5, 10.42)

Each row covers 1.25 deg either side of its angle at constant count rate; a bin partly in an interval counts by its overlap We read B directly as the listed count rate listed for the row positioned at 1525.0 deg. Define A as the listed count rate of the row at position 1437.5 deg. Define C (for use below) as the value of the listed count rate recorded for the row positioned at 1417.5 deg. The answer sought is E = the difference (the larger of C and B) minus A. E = -0.8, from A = 10.06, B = 9.246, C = 7.21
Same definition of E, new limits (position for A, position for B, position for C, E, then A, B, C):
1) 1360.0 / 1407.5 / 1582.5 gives 0.0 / 9.914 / 9.892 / 8.863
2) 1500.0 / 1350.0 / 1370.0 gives 1.3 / 8.727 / 10.02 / 9.881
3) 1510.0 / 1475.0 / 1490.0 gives -1.2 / 9.243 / 8.089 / 7.747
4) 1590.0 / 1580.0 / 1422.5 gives 0.2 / 8.657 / 8.836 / 8.708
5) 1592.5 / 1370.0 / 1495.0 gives 0.9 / 8.981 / 9.881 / 8.803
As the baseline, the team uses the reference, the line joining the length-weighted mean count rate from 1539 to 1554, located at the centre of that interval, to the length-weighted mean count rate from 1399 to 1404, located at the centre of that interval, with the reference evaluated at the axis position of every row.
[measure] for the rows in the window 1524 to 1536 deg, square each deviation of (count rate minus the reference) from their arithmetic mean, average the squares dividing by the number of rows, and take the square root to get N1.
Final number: 0.15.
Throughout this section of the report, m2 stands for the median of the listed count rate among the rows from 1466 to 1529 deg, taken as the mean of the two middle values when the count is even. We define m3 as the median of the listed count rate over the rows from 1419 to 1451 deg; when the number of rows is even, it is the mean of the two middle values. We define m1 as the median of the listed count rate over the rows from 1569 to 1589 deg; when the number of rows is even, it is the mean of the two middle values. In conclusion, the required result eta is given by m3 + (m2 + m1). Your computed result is 27.1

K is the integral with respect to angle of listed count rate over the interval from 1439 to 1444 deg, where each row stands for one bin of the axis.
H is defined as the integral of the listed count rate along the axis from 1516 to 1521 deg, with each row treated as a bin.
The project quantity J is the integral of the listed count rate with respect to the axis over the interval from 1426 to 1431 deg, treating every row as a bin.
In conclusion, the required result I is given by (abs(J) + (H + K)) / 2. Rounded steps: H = 47.2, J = 48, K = 47.3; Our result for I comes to 71.5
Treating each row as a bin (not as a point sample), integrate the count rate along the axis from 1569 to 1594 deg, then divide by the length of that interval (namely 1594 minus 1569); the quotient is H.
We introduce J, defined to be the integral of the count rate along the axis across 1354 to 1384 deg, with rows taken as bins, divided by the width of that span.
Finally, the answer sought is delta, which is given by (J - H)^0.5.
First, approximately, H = 8.9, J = 9.99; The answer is 1.06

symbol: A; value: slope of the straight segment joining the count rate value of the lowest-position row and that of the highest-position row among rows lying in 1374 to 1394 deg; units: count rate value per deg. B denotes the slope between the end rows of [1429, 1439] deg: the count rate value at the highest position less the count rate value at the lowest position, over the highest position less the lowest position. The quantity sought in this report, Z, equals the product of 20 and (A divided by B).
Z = 7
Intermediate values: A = 0.01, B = 0.035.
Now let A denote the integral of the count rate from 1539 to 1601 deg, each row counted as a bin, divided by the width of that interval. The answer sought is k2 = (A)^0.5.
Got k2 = 3.01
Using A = 9.06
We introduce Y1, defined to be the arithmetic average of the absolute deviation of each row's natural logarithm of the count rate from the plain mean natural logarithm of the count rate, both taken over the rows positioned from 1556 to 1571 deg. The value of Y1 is 0.016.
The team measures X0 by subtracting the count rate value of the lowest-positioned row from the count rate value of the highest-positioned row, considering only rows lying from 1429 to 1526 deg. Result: -0.6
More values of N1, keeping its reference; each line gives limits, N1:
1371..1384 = 0.21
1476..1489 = 0.31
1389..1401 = 0.17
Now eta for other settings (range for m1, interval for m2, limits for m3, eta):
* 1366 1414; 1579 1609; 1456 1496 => 27.2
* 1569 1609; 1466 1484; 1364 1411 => 27.0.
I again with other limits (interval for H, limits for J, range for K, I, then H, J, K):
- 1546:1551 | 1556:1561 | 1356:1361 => 71.2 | 47.0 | 46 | 49.4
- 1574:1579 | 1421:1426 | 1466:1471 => 66.7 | 44.3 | 44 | 45.0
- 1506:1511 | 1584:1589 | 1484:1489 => 63.6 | 46.6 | 43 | 37.5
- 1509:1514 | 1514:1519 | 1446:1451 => 69.5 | 46.6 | 47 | 45.6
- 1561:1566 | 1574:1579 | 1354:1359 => 69.3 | 45.2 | 44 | 49.2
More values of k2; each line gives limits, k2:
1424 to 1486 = 2.98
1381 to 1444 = 3.06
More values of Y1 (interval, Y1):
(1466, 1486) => 0.094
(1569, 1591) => 0.019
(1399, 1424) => 0.100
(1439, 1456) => 0.016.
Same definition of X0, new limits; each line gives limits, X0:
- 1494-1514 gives 0.6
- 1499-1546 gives 0.7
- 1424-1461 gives 0.1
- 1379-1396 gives 0.0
